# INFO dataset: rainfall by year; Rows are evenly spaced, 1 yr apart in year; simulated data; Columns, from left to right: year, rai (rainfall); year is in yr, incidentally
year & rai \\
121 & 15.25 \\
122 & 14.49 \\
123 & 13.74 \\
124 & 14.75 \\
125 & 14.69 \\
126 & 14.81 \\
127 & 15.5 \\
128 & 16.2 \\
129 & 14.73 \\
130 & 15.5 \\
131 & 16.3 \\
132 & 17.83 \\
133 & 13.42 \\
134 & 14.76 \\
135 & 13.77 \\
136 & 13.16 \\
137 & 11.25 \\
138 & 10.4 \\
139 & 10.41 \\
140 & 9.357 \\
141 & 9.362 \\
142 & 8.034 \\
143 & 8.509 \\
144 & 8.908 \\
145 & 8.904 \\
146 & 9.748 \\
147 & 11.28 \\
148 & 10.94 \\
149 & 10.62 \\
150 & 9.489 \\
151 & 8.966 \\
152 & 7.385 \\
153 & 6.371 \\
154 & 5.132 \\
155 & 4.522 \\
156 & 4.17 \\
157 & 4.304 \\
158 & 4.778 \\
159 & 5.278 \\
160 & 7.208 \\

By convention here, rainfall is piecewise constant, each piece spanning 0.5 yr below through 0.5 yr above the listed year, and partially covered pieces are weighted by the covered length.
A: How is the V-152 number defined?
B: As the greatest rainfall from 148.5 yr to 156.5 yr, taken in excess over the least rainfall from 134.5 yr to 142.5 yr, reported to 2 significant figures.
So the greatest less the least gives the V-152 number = 2.6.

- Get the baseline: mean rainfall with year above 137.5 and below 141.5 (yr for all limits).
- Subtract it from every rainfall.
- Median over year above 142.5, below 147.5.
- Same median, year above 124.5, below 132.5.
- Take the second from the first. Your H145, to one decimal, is -6.6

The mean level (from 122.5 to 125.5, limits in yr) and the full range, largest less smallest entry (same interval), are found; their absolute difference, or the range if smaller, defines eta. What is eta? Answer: 1.0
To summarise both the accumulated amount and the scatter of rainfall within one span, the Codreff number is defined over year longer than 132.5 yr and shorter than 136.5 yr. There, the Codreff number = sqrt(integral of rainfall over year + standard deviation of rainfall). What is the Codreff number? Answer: 7.5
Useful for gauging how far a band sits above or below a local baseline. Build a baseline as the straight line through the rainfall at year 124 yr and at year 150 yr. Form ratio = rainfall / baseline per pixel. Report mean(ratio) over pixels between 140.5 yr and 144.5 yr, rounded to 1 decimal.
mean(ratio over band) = 0.8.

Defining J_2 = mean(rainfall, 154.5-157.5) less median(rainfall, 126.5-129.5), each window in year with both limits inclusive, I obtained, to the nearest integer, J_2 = -11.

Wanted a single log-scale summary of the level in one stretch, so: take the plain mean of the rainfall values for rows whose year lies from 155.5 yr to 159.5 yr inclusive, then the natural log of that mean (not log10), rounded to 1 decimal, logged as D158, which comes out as 1.5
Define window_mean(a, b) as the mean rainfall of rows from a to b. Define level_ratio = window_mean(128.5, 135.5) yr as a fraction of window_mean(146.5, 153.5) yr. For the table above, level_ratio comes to 1.6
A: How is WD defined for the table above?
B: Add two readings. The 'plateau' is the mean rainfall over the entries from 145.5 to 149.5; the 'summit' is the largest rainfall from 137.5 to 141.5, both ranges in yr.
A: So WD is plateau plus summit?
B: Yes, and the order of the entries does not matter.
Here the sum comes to 21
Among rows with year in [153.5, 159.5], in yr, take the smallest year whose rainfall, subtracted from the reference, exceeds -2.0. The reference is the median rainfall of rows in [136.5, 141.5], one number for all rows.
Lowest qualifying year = 154 yr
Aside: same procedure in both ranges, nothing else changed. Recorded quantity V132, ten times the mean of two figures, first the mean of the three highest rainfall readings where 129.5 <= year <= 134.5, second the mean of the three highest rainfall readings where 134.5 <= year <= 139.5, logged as 146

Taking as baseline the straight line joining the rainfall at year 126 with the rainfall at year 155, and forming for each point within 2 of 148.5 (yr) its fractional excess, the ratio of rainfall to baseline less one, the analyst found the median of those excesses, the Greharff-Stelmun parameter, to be 0.55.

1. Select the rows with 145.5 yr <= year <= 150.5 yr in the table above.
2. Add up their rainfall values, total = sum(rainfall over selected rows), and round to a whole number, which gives 52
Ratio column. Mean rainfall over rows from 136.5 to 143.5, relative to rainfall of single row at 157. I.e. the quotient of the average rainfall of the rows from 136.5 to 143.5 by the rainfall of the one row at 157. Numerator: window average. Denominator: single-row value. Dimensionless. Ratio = 2.2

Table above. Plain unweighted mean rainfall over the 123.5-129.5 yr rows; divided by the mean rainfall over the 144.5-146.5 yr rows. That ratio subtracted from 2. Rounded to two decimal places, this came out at 0.38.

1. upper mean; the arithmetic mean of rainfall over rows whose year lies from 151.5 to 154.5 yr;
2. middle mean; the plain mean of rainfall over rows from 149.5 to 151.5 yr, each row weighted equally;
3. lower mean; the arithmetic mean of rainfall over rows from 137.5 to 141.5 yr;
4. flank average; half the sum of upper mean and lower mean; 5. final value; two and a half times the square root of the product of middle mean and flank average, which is 22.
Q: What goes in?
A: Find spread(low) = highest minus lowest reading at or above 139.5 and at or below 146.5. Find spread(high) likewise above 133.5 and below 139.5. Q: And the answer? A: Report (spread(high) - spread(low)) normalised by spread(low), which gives 1.5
